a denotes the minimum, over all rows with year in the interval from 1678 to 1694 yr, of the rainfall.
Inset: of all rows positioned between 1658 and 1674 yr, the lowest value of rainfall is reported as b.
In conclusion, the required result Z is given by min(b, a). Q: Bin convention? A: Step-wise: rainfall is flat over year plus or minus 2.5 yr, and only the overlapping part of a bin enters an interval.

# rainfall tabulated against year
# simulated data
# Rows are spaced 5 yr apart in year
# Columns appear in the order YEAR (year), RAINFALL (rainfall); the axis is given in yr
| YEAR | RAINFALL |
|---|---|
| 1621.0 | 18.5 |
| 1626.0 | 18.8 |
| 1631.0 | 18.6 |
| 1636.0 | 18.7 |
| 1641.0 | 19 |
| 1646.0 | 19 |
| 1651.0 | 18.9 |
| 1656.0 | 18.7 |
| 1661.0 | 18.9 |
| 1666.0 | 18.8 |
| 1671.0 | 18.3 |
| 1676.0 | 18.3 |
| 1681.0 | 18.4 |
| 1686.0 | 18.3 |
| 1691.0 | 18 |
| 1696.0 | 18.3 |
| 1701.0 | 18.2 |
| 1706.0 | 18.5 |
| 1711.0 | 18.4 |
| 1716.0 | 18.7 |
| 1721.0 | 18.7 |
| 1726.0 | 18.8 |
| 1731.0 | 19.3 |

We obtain 18.0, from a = 18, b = 18.3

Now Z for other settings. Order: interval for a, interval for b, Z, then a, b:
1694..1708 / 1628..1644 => 18.2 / 18.2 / 18.6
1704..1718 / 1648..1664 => 18.4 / 18.4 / 18.7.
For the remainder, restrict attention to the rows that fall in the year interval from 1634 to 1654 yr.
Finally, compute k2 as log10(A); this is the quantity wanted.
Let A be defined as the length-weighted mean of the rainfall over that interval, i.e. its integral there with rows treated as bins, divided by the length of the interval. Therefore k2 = 1.28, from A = 18.9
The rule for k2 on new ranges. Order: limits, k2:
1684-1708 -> 1.26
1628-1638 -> 1.27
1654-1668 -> 1.27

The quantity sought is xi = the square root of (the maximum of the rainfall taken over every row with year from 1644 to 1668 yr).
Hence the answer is 4.36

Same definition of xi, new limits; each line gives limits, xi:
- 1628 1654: 4.36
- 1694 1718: 4.32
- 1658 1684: 4.35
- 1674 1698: 4.29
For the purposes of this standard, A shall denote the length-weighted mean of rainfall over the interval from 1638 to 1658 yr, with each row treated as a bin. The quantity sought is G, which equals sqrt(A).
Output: 4.35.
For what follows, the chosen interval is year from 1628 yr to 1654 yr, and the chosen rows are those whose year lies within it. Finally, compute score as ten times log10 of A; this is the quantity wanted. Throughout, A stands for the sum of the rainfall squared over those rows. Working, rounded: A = 1775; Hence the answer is 32.49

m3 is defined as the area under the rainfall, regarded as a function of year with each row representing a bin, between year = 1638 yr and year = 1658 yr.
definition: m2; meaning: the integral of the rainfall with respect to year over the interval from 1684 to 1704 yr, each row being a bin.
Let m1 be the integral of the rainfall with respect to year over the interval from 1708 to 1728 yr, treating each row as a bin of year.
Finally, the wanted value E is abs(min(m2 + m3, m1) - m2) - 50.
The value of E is -41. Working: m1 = 373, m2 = 364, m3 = 378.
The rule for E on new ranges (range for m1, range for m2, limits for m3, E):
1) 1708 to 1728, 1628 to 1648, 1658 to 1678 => -46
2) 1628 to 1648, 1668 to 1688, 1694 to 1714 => -40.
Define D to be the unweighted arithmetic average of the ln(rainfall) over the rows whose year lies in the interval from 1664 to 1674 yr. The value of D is 2.92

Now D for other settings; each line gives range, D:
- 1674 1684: 2.91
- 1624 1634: 2.93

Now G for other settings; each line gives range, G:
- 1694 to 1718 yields 4.29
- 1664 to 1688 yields 4.29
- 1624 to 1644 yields 4.33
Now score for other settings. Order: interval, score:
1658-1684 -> 32.35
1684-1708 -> 32.22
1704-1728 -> 32.39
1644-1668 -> 32.50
